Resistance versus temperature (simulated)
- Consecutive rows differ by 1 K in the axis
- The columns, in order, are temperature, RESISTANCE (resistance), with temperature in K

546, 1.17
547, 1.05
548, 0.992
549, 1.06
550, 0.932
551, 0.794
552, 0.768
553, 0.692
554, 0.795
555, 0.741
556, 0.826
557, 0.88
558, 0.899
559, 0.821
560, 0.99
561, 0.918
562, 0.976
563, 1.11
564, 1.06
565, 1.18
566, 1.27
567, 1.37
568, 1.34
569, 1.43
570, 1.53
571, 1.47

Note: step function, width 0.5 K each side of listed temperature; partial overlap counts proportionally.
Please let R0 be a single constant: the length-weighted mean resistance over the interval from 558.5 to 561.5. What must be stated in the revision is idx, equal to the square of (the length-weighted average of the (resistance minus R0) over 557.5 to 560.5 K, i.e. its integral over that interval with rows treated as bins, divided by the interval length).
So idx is 0.00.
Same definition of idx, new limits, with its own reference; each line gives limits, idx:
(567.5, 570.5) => 0.27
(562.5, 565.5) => 0.04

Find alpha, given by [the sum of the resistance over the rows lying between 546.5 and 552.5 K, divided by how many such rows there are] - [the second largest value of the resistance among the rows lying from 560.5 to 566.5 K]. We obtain -0.25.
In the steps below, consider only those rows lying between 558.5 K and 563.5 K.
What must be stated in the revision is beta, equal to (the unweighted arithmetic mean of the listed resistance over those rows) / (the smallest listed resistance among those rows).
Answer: 1.17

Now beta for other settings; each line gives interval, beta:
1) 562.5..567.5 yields 1.13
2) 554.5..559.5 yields 1.12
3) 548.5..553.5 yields 1.23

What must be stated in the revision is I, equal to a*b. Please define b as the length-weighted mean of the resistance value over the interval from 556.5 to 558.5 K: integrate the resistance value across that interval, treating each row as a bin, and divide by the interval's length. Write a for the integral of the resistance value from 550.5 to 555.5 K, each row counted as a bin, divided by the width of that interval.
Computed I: 0.67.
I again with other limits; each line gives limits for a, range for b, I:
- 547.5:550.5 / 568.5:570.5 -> 1.47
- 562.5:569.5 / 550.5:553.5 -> 0.94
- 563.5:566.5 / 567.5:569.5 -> 1.62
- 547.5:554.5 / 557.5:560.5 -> 0.78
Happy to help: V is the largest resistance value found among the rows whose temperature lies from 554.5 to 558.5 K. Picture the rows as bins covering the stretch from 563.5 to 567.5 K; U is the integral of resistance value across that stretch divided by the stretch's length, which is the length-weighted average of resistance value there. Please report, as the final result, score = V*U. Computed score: 1.1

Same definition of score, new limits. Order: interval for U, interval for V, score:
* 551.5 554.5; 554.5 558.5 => 0.7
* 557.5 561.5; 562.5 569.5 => 1.3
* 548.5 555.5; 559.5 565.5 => 1.0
